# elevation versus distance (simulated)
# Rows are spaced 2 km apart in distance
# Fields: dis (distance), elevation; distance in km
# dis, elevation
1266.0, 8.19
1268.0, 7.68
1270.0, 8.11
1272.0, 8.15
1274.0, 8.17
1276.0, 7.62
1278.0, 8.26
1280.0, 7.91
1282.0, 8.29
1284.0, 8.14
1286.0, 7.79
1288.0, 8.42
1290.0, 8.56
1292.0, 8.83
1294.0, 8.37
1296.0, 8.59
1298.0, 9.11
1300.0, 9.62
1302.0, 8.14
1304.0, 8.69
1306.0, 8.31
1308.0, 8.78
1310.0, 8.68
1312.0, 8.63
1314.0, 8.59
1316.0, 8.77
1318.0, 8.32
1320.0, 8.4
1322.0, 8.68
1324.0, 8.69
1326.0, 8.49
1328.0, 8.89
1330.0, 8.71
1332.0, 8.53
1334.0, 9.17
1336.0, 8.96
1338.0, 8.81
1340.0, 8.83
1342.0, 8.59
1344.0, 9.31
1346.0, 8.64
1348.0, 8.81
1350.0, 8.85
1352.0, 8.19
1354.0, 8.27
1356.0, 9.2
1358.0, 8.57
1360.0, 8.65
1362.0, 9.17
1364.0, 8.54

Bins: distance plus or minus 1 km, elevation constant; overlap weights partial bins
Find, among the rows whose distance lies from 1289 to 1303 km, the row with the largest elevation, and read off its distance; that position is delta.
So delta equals 1300.0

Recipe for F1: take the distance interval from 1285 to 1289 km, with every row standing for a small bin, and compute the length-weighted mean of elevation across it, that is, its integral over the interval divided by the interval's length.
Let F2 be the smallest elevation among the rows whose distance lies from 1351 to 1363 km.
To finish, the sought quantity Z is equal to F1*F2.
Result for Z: 66.4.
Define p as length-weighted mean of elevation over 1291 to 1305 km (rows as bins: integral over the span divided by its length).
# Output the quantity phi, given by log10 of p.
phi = 0.943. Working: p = 8.76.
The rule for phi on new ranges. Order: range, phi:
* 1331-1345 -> 0.949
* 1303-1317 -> 0.936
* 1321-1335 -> 0.941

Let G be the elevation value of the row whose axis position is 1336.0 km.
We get 8.96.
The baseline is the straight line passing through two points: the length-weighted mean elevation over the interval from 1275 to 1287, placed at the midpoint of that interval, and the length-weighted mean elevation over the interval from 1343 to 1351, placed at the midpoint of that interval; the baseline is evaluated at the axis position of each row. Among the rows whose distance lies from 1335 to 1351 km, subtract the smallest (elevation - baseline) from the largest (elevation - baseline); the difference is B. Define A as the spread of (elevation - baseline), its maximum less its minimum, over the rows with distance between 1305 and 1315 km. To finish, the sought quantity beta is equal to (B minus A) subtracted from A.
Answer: 0.19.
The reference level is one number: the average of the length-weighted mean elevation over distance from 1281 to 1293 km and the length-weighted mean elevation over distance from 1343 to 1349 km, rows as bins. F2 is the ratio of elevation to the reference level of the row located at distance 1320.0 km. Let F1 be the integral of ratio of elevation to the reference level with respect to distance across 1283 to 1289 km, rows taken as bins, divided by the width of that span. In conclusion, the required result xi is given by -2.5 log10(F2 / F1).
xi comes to -0.04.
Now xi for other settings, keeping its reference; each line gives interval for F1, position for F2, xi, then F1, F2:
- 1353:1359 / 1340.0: -0.02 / 1.01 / 1.02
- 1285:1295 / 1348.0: -0.05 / 0.97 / 1.02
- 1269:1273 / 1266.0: -0.01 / 0.94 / 0.95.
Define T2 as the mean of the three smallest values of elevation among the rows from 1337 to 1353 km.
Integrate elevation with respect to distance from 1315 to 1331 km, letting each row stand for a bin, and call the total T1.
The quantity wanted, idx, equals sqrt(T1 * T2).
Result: 34.2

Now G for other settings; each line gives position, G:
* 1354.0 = 8.27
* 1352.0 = 8.19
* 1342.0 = 8.59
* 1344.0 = 9.31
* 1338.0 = 8.81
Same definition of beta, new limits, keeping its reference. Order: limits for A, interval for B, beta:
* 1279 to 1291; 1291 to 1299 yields 0.75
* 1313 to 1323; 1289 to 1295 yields 0.47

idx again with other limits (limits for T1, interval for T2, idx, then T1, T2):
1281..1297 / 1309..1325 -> 33.6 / 134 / 8.4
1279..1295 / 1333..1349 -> 33.9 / 133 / 8.7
